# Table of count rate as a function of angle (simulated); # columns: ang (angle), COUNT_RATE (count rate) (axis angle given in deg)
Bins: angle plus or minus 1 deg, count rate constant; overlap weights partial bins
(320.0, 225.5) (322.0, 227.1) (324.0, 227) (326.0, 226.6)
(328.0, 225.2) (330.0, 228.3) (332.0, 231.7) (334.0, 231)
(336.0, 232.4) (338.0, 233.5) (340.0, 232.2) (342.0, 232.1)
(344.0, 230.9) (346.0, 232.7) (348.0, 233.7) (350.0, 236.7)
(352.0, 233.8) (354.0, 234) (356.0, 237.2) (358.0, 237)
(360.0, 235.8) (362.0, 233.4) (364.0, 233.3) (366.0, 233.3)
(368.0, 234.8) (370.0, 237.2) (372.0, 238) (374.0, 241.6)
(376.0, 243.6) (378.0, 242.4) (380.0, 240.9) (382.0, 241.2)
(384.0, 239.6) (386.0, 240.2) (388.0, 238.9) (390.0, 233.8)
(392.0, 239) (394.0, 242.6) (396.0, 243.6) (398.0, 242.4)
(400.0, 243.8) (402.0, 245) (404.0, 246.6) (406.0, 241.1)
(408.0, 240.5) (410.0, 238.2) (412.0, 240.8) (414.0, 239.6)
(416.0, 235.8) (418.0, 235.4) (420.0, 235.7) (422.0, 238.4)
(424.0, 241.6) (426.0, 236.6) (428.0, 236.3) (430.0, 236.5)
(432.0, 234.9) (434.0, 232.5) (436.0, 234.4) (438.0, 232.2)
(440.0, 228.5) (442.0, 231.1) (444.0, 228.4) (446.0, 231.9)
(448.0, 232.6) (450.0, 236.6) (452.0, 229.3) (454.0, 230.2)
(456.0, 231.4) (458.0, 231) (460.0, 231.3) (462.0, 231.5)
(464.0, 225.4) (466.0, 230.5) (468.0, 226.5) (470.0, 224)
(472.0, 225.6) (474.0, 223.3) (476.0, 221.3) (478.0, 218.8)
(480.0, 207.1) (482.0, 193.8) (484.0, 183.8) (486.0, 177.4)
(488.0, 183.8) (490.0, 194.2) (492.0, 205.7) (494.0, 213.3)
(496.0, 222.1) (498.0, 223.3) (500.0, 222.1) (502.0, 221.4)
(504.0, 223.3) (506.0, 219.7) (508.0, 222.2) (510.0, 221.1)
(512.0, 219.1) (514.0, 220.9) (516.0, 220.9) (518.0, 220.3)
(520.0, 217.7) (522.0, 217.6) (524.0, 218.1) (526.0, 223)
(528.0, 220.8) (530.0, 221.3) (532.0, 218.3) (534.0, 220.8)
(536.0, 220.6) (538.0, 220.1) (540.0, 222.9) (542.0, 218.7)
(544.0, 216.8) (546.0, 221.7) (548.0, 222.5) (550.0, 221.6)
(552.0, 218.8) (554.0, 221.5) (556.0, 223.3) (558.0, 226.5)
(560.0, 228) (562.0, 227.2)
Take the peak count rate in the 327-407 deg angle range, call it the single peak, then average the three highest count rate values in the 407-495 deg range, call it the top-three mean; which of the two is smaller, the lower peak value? 241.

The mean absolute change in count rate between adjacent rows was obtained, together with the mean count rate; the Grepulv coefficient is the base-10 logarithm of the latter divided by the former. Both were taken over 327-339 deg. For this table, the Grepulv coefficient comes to 2.1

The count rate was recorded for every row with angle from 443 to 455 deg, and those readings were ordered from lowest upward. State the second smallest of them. 229.3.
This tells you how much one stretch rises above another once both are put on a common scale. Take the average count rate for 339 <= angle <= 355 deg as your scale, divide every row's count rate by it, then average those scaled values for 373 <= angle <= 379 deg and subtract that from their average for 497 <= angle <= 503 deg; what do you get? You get -0.09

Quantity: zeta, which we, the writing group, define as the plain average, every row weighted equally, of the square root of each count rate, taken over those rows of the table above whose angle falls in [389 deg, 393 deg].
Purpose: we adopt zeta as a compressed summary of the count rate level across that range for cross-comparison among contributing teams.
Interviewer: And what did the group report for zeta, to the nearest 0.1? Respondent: 15.4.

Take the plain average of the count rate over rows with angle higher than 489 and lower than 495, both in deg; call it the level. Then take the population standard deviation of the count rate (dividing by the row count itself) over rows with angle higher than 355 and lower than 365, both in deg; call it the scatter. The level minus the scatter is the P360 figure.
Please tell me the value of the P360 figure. 203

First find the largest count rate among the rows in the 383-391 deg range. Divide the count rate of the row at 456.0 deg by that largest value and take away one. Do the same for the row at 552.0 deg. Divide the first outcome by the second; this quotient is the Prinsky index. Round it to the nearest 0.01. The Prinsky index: 0.41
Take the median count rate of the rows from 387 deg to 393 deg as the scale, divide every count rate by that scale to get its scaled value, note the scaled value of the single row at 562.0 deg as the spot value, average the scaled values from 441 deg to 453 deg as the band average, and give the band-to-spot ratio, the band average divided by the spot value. 1.020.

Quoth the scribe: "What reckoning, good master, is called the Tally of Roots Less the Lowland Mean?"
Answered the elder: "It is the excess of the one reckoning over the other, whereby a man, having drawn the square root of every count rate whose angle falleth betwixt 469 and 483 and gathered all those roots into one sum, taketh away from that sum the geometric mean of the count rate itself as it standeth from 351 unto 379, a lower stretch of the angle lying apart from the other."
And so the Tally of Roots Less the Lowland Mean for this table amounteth -134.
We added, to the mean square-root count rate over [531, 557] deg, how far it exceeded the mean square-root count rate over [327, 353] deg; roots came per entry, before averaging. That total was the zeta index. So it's 14.5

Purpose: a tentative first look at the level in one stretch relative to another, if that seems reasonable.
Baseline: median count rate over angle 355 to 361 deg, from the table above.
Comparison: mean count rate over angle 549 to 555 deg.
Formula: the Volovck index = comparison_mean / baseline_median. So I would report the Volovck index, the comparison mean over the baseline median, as 0.93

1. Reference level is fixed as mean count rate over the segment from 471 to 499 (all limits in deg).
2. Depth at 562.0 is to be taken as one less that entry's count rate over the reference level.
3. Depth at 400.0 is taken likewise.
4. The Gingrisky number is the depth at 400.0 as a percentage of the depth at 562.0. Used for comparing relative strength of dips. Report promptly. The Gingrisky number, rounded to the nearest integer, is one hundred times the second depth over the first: 181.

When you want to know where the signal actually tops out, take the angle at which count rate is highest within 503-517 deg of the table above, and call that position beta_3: 504.0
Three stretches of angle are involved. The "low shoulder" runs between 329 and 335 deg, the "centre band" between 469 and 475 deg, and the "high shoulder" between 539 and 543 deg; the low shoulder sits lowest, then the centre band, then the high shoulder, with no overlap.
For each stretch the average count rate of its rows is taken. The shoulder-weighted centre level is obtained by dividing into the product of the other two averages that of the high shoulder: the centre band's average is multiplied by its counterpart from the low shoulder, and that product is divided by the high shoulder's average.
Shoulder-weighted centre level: 234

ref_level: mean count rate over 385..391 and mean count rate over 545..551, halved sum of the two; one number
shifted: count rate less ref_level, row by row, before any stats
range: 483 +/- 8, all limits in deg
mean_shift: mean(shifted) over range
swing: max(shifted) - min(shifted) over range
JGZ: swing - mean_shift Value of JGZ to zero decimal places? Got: 76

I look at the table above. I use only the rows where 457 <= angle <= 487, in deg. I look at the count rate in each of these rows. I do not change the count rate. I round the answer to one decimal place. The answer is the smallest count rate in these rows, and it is 177.4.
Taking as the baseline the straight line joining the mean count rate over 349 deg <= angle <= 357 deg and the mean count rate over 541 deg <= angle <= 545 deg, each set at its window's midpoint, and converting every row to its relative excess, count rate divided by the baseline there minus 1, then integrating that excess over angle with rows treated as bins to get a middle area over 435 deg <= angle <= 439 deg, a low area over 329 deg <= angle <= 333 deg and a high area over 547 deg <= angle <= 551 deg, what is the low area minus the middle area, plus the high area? -0.14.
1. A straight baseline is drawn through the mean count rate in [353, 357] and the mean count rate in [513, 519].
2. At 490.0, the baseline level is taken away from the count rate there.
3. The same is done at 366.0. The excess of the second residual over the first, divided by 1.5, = 18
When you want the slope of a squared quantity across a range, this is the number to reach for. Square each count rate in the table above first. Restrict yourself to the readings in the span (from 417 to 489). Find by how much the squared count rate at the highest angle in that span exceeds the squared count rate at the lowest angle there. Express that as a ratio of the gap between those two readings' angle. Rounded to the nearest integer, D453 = -309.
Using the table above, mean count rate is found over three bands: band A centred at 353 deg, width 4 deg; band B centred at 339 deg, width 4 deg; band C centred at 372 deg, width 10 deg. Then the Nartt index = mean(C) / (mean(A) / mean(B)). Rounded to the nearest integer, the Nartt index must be 238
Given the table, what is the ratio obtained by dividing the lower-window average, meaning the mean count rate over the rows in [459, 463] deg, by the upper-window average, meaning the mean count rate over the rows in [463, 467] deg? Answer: 1.02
